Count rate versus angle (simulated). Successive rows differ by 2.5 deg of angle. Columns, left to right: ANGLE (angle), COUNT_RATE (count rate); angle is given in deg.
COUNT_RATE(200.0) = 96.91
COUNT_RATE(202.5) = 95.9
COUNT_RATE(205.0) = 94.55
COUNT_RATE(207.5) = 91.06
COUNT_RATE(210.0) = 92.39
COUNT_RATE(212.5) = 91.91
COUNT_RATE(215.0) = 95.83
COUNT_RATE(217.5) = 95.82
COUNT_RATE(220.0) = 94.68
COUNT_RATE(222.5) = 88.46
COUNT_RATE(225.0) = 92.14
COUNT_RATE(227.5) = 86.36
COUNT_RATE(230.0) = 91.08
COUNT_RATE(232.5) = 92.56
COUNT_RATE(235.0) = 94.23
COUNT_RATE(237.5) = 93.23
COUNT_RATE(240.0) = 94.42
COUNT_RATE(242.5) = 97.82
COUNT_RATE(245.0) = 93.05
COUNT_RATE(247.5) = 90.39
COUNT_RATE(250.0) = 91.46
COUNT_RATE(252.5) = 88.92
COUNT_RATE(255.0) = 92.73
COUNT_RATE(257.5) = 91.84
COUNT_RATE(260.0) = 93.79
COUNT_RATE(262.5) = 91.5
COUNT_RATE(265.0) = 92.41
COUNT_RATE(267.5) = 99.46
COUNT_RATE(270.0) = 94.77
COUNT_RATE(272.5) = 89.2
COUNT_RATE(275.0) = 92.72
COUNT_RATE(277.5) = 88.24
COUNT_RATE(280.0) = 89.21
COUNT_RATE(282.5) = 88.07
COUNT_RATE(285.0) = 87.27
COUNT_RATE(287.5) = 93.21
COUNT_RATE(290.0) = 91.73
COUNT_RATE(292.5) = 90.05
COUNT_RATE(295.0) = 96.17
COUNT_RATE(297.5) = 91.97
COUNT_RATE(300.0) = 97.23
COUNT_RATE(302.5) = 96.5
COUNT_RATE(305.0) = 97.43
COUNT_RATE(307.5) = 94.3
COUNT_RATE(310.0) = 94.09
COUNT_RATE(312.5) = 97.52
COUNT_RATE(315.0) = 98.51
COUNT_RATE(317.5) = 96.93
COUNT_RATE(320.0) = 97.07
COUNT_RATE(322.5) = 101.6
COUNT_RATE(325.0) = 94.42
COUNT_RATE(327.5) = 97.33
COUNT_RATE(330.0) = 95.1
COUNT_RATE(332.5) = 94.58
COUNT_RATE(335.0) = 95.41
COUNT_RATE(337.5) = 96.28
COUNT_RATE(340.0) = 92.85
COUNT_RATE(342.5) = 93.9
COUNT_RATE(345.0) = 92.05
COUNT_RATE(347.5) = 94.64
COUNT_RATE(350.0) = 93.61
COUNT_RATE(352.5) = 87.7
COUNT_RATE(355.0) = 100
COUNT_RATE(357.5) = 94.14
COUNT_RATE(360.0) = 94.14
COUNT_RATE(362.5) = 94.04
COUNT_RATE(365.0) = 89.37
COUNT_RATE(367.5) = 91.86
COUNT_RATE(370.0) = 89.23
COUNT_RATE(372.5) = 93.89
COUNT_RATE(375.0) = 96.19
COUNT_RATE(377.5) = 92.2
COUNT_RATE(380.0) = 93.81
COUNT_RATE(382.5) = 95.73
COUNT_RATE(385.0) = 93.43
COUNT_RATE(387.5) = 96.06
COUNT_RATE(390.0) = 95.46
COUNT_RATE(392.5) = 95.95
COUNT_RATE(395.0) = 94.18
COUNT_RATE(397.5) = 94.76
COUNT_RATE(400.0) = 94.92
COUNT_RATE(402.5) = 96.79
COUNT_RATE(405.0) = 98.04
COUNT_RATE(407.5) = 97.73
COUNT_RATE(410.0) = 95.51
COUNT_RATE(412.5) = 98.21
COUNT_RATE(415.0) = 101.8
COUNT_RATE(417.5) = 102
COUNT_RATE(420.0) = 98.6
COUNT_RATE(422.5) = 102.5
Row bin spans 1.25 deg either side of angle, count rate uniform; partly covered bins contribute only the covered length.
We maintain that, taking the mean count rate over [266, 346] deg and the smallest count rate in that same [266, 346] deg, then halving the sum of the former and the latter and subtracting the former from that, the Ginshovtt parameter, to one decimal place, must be -3.5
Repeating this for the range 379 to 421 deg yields -1.6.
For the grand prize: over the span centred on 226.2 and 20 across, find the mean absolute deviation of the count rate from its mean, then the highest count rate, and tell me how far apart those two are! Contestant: 93.4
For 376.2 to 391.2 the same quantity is 94.8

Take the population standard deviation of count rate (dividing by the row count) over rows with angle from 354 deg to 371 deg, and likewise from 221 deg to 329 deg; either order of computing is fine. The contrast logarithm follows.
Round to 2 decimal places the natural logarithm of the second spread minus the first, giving -2.25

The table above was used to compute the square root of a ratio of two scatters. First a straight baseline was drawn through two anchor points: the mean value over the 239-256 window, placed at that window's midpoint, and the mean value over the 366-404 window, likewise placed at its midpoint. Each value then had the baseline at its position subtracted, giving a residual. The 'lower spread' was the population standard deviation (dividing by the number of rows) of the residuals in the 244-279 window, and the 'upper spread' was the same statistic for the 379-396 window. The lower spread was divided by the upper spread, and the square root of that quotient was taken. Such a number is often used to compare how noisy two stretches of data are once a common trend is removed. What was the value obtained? 1.64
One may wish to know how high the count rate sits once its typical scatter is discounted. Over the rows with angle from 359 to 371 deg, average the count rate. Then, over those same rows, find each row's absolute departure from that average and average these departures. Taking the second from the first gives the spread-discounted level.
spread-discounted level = 90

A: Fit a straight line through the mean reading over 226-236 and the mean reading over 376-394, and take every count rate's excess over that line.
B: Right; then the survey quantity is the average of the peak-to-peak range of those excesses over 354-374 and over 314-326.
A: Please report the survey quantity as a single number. 9.2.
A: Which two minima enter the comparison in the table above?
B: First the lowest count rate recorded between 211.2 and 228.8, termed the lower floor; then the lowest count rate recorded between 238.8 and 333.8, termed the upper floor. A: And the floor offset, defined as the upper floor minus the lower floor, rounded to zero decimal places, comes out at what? 1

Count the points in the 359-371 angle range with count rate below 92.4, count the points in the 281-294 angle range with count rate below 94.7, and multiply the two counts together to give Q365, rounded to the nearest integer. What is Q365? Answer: 15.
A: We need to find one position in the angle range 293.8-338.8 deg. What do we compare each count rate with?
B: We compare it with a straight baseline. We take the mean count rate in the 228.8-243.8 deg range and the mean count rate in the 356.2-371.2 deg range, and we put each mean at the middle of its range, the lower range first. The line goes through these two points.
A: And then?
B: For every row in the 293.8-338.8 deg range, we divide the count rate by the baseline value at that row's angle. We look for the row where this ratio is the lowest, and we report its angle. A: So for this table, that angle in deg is 297.5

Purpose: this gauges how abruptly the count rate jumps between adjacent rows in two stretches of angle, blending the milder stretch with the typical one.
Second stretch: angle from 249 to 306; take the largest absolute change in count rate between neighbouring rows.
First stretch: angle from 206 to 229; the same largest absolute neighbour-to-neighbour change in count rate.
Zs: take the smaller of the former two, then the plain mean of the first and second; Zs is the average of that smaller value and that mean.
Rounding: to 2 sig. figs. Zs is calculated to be 6.4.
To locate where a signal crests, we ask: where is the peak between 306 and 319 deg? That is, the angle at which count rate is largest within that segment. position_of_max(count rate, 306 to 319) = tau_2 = 315.0 deg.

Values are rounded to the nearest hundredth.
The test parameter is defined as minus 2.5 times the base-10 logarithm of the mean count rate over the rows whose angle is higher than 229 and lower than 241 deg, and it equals -4.92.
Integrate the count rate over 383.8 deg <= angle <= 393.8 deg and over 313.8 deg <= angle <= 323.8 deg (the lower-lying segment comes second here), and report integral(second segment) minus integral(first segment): 33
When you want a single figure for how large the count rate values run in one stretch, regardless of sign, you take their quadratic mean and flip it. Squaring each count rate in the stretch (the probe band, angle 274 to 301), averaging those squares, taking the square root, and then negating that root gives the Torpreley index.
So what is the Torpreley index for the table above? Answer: -91.5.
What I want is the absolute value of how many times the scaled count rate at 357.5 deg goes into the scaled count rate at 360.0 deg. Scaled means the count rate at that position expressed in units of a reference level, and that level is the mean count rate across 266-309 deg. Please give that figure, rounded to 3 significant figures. 1.00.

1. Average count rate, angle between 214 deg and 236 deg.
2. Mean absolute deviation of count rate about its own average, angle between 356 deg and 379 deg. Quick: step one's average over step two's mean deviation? 49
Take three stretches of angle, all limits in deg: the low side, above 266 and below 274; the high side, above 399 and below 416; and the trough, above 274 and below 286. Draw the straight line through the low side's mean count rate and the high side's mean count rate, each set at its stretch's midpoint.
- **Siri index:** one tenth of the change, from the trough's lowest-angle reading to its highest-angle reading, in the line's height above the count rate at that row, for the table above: 0.57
